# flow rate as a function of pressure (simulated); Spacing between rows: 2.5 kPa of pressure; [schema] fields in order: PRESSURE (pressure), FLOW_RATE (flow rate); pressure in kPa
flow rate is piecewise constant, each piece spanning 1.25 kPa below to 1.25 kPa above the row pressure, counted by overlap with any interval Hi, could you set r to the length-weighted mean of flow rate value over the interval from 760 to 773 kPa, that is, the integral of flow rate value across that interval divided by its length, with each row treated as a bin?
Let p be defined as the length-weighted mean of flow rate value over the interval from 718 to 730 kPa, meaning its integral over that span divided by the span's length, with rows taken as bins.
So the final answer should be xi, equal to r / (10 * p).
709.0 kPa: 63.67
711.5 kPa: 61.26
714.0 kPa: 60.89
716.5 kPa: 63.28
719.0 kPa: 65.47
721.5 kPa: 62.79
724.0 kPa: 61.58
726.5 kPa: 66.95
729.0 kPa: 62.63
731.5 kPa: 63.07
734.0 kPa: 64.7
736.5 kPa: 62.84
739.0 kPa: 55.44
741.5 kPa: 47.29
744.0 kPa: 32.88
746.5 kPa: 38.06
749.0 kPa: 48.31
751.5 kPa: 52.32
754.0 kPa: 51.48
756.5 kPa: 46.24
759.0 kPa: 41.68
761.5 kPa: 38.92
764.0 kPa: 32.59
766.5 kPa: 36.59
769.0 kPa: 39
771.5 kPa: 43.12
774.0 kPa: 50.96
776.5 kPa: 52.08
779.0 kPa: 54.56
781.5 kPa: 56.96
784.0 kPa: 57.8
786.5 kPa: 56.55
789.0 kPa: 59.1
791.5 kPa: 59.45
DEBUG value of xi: 0.06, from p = 64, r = 38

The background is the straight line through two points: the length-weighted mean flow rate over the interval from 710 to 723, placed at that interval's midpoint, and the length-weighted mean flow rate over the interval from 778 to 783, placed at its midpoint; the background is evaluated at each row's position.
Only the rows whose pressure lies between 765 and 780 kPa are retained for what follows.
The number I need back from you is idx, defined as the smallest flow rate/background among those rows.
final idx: 0.64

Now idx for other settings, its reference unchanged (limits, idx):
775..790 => 0.92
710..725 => 0.97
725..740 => 0.92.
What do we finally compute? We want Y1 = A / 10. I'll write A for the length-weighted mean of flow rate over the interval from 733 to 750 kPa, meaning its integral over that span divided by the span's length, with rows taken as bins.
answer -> 5.0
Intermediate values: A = 50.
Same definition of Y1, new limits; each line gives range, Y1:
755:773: 4.0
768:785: 5.1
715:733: 6.4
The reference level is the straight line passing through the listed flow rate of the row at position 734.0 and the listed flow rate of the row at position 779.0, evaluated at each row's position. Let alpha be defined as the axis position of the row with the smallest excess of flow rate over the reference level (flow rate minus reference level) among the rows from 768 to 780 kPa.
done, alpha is 769.0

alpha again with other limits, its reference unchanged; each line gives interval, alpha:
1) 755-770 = 764.0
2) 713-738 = 714.0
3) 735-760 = 744.0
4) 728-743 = 741.5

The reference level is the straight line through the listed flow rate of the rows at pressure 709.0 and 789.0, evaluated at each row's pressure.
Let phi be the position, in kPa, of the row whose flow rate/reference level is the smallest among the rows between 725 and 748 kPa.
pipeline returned 744.0 kPa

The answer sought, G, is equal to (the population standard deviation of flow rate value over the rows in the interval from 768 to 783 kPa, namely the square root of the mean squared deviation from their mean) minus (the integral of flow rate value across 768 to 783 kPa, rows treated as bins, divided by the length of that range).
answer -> -43.4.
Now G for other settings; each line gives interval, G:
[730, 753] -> -41.2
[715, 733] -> -61.9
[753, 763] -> -39.3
